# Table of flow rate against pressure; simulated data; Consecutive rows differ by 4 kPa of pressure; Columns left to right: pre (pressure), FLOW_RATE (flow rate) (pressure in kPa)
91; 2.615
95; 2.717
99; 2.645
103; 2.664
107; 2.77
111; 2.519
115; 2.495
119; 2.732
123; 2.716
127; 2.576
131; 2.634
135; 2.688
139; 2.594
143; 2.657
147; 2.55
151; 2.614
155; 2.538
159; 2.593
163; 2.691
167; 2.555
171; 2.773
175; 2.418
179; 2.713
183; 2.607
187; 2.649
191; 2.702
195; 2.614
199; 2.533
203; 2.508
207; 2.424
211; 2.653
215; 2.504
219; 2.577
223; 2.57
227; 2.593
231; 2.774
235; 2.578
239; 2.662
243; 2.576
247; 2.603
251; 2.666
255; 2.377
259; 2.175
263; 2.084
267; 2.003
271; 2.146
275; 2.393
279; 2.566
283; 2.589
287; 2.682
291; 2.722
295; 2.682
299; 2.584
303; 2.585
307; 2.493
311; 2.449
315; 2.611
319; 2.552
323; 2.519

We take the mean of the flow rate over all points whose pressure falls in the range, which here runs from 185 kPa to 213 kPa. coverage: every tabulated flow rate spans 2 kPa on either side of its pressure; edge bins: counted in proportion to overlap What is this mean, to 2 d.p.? 2.58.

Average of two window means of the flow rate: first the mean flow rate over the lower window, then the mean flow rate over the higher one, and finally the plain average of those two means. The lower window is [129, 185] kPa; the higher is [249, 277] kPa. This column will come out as 2.44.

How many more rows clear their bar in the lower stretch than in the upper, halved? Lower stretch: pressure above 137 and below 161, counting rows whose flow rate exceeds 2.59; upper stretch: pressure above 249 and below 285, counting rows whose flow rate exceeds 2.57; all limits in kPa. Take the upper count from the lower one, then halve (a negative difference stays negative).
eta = 1.0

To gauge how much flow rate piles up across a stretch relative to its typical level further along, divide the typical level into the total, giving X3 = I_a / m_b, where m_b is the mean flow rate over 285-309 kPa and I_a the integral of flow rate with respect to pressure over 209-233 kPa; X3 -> 23.9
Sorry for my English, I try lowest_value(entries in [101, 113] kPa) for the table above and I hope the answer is 2.519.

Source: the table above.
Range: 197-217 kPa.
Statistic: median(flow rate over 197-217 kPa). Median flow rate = 2.51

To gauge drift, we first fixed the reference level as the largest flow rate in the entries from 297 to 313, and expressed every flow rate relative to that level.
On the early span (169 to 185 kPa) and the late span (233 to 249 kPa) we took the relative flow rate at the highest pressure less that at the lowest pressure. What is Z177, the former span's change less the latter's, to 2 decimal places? -0.19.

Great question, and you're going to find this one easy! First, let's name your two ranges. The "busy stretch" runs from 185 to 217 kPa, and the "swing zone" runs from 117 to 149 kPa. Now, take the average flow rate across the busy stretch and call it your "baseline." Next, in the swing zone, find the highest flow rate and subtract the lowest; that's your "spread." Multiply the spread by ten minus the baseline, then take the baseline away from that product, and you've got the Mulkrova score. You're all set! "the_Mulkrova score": -1.2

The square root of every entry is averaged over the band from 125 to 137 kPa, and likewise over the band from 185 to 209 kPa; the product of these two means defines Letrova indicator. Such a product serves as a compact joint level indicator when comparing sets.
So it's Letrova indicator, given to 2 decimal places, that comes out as 2.60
